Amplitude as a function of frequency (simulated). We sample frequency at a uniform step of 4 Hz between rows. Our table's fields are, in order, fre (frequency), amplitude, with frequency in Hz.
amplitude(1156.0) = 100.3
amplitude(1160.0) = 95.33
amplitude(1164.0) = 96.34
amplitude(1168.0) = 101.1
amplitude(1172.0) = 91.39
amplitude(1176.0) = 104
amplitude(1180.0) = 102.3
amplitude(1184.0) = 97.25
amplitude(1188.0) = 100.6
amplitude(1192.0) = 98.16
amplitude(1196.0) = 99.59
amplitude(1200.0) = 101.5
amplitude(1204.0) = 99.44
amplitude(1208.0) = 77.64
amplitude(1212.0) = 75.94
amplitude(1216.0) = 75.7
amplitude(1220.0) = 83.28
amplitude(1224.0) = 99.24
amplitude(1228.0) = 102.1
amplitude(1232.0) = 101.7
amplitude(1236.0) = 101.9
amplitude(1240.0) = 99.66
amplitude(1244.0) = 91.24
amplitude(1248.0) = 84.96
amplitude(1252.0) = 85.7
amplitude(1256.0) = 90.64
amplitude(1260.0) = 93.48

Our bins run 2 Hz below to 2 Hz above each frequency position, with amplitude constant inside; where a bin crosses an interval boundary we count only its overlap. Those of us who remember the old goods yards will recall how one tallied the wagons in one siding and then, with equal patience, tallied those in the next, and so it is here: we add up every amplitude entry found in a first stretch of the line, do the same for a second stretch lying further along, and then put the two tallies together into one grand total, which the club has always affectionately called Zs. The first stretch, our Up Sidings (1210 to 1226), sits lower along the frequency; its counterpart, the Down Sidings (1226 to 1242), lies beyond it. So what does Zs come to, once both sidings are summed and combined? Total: 740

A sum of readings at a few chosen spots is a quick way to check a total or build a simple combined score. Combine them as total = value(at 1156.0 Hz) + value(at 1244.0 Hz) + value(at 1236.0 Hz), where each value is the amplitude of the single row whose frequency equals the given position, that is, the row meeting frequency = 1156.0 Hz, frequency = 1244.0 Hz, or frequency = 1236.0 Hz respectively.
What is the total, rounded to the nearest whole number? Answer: 293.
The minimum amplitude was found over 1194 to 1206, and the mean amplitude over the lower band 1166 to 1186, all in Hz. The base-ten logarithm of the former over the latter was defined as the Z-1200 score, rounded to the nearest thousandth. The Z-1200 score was 0.001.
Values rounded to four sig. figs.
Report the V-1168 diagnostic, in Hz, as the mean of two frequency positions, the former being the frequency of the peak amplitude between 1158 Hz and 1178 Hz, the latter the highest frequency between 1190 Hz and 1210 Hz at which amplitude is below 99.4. 1192 Hz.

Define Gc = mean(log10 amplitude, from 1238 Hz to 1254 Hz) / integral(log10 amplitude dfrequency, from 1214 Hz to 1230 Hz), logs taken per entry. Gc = 0.0626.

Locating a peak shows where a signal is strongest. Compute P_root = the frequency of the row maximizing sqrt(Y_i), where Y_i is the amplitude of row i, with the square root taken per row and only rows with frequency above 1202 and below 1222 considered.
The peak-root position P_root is 1204.0 Hz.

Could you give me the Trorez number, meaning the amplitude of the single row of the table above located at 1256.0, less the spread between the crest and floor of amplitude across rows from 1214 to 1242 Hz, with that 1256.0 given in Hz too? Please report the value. 64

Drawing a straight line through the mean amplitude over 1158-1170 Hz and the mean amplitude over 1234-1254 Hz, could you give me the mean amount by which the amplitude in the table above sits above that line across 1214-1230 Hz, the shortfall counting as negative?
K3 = -4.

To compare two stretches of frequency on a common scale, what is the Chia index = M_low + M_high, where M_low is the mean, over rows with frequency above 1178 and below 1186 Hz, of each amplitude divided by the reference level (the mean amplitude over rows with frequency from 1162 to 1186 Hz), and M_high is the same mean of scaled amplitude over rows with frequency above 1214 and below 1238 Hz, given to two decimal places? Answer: 1.96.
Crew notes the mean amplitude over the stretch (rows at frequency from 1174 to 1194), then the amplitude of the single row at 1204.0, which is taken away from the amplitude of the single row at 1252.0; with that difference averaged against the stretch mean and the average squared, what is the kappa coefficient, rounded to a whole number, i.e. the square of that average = 1880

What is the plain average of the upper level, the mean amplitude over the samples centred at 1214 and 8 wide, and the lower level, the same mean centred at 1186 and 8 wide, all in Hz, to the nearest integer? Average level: 87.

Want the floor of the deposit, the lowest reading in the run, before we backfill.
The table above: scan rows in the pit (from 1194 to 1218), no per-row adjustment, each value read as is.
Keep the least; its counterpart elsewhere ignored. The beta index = 75.7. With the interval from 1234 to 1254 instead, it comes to 84.96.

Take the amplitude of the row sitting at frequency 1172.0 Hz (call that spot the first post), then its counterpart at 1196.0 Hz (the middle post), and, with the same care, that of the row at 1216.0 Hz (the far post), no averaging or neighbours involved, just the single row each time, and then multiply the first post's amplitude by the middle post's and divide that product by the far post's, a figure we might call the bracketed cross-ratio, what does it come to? 120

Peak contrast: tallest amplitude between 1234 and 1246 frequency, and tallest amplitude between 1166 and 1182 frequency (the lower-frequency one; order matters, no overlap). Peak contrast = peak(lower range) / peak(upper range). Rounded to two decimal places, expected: 1.02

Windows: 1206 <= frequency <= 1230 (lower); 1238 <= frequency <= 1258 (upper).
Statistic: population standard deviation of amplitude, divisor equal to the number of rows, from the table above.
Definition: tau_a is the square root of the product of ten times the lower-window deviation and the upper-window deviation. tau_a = 24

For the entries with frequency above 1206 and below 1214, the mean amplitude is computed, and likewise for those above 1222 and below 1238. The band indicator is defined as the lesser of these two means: 77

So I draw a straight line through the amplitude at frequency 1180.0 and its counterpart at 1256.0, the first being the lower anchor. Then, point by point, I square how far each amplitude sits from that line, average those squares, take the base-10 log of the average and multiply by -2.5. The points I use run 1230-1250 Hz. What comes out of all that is -4.1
